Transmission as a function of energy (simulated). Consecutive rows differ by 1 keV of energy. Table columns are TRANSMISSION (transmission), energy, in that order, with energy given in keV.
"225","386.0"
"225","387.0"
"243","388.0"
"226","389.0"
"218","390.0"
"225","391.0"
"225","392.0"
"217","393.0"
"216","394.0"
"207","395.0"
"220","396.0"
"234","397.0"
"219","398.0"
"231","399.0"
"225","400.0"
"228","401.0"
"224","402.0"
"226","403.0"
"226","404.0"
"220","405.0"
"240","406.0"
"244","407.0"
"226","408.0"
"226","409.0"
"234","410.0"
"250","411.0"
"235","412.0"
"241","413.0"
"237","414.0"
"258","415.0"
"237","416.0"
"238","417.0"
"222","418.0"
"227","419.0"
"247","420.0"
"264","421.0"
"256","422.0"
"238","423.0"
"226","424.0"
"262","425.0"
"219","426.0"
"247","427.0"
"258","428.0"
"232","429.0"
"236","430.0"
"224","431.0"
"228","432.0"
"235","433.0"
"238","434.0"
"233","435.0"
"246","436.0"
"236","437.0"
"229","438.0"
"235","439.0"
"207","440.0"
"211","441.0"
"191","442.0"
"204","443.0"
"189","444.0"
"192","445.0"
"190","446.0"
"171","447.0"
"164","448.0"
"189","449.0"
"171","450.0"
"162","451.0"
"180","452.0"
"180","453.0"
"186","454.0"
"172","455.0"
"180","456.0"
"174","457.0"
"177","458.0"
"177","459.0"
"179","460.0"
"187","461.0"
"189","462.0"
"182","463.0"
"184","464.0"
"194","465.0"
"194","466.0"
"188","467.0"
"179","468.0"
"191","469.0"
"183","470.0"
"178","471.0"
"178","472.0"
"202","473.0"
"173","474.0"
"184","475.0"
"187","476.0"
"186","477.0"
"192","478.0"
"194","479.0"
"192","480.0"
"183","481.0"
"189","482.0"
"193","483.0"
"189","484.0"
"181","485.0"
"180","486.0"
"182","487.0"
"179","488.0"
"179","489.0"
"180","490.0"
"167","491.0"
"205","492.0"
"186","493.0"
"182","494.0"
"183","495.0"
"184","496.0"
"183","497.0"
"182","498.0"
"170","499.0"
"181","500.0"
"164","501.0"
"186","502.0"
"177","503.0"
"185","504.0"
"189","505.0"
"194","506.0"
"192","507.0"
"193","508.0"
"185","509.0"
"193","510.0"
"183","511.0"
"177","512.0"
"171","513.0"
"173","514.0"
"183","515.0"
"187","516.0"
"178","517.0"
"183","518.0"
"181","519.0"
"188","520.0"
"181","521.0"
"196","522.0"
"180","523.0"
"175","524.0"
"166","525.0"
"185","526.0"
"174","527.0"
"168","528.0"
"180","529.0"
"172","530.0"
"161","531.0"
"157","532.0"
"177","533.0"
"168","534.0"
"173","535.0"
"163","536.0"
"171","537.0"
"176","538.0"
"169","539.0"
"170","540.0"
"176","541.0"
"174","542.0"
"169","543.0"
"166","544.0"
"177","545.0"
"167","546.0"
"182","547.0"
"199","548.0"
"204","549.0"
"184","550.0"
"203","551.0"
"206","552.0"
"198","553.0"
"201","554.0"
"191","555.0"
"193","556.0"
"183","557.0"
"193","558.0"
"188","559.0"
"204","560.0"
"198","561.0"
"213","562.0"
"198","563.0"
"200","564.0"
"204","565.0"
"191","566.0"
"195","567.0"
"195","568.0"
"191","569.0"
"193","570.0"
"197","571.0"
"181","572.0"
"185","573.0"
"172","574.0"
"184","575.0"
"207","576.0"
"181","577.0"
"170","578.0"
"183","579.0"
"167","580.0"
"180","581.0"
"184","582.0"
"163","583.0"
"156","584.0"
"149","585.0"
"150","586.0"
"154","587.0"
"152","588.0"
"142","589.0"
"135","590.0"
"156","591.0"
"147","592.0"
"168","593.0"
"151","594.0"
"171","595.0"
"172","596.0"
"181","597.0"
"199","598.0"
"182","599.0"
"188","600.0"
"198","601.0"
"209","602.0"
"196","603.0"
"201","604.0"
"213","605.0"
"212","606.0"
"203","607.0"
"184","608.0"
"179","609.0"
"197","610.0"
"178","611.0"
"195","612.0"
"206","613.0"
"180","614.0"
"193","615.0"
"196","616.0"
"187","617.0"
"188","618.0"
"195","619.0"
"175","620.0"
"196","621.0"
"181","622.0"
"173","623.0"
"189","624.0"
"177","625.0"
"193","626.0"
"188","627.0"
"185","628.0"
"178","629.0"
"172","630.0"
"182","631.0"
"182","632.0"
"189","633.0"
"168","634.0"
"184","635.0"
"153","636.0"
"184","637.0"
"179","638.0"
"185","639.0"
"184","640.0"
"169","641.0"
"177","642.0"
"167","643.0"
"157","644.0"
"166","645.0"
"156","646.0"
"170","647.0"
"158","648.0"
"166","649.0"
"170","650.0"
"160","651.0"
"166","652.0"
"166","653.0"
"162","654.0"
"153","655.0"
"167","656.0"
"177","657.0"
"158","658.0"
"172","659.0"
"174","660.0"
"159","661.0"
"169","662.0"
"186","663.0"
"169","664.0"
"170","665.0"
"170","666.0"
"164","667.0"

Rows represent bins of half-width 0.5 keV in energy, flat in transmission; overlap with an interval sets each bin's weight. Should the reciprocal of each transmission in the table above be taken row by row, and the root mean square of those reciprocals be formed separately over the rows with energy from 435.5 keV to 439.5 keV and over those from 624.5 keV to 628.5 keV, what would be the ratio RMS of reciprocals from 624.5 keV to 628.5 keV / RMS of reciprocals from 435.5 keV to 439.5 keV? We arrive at 1.27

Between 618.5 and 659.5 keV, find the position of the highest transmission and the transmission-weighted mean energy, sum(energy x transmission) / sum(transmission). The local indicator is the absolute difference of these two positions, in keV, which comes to 17.5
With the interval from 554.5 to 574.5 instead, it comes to 2.4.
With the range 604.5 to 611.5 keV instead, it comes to 2.9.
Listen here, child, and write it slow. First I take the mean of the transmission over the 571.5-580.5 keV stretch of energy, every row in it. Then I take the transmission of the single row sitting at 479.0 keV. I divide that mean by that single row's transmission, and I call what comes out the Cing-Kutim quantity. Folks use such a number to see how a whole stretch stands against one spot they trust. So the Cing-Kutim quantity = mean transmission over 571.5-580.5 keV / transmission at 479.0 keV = 0.93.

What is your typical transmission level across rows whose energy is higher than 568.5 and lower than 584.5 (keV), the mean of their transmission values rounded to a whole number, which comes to 181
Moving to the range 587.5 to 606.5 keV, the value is 178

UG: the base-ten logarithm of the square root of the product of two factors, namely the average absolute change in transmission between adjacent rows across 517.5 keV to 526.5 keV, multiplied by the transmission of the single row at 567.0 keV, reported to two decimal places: 1.65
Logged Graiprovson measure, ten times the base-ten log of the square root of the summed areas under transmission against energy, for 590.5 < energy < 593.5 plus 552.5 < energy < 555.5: 15.1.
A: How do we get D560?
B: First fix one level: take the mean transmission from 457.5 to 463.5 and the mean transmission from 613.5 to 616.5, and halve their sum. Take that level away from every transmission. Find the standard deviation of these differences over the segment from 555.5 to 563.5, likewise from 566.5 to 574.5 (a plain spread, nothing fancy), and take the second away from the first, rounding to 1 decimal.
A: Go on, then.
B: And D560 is 0.7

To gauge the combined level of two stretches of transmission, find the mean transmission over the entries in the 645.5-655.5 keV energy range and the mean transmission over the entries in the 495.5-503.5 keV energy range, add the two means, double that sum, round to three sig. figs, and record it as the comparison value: 682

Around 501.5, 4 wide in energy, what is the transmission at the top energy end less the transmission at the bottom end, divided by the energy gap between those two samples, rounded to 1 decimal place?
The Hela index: -1.3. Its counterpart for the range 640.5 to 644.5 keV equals -4.0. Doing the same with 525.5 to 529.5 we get -1.7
